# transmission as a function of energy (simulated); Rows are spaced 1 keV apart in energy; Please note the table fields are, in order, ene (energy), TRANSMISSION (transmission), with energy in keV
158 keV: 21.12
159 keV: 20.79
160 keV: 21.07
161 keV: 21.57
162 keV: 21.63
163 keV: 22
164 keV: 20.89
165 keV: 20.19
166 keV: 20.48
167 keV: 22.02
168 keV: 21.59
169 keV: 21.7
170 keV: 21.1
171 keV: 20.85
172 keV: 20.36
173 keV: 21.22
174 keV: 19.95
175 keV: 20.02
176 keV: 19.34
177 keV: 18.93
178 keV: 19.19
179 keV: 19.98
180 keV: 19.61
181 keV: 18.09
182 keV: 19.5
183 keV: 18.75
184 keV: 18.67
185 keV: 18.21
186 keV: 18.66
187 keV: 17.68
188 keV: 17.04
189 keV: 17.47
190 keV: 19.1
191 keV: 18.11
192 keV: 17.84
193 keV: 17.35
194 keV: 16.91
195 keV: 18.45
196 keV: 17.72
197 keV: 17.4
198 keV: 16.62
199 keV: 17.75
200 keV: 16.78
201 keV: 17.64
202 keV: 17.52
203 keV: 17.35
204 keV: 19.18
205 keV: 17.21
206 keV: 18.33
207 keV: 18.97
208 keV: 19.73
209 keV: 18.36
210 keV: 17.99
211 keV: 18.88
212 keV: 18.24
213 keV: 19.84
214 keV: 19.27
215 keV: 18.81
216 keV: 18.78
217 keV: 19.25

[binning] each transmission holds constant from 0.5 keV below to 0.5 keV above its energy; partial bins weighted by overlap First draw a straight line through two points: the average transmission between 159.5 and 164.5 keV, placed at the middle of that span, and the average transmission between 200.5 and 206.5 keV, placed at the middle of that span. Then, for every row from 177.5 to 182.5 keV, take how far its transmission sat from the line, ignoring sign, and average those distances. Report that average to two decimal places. 0.62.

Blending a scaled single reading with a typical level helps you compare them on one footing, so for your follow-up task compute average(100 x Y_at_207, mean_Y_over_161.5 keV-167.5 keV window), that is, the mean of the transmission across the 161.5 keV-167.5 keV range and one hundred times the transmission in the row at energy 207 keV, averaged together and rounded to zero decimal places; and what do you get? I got 959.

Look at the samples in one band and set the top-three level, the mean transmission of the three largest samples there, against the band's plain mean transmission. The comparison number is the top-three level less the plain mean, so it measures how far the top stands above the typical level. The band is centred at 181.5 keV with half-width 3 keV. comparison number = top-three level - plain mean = 0.60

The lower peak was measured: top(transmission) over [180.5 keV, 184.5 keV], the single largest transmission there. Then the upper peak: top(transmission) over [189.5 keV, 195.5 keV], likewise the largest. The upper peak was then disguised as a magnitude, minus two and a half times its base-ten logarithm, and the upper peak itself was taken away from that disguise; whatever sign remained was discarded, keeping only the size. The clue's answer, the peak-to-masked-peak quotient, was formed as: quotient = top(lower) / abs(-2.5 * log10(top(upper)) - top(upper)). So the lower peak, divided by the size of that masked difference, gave 0.87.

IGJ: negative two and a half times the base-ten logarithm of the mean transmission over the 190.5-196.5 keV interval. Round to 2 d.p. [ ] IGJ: -3.12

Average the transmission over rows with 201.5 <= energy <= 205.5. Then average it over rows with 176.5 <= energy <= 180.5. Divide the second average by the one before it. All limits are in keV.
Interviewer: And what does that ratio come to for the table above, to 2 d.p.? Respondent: 1.09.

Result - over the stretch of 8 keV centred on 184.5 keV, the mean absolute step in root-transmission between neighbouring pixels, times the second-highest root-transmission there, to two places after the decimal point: 0.34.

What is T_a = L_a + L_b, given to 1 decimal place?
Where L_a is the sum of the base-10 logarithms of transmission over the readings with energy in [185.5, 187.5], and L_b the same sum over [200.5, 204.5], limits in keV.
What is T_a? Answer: 7.5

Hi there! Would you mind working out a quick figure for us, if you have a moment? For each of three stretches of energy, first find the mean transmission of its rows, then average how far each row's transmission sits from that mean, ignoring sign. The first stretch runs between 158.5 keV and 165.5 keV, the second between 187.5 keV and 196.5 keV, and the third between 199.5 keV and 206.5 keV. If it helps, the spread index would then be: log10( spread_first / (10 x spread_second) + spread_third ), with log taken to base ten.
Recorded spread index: -0.16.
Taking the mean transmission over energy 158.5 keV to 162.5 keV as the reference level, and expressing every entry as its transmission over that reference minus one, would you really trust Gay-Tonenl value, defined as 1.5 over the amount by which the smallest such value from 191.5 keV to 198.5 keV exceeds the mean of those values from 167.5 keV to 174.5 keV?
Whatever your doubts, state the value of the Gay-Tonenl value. -7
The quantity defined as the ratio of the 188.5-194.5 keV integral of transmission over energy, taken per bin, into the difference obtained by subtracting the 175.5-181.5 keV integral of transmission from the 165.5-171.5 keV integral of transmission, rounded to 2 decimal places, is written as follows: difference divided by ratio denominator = 0.12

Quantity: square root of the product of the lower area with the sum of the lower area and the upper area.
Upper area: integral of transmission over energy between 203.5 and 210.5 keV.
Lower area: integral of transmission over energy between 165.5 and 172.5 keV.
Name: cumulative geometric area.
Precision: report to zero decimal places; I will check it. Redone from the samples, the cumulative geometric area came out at 203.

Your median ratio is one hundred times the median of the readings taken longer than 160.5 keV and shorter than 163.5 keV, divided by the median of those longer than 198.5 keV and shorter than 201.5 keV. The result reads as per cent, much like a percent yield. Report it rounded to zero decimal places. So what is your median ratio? 123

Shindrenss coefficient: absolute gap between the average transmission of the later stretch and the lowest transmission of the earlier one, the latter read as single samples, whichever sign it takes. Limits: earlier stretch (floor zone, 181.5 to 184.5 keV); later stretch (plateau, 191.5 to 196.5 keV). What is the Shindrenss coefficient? 1.0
